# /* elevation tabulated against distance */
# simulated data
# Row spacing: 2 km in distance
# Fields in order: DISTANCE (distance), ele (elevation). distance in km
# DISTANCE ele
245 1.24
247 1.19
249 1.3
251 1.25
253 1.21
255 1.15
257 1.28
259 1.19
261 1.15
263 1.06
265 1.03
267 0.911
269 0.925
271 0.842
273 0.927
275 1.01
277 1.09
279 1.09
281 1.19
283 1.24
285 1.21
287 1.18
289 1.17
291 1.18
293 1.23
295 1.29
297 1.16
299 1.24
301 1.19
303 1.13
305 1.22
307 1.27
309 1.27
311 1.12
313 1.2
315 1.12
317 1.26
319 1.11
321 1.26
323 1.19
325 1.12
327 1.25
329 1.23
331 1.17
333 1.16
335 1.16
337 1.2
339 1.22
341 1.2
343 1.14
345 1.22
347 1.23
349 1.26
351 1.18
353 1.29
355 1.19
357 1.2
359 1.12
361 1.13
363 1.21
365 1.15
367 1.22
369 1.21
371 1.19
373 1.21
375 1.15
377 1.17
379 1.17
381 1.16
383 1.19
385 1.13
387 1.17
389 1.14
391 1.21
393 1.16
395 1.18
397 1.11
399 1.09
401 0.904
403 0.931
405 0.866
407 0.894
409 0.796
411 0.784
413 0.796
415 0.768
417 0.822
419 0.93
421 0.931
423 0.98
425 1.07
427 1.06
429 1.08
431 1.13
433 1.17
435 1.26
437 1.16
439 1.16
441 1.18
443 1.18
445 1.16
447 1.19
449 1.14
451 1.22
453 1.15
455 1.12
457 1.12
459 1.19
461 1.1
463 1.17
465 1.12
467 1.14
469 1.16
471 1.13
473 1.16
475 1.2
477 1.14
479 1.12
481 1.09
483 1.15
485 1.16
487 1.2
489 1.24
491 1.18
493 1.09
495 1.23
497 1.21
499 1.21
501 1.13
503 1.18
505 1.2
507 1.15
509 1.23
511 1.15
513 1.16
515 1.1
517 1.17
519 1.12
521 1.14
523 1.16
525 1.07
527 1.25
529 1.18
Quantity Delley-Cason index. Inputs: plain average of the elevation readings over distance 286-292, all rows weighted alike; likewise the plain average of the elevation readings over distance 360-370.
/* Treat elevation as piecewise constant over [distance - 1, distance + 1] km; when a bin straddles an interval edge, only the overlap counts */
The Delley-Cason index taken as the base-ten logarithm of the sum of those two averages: 0.373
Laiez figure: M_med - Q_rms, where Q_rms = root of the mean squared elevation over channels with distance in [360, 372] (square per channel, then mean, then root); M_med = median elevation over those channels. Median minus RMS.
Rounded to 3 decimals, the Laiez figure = 0.015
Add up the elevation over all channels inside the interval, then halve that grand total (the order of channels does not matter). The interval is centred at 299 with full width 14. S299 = 4.23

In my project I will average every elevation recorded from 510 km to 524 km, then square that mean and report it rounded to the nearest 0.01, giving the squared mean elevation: 1.31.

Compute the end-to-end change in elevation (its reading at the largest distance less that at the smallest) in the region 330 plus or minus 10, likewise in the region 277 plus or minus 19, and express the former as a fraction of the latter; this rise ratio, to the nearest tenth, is -0.4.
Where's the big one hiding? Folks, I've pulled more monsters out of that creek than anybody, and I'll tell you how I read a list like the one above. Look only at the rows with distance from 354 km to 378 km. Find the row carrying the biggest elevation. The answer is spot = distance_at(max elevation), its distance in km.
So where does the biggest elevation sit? 367 km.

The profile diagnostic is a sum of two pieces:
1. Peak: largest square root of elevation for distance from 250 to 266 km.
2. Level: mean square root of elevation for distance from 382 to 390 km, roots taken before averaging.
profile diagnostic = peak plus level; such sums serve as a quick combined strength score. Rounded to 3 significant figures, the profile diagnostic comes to 2.21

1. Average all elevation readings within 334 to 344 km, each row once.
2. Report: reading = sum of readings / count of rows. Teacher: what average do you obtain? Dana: 1.18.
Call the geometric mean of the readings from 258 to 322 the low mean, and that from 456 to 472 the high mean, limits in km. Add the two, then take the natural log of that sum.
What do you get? 0.822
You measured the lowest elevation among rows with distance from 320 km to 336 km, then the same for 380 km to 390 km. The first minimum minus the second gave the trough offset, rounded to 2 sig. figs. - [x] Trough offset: -0.010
